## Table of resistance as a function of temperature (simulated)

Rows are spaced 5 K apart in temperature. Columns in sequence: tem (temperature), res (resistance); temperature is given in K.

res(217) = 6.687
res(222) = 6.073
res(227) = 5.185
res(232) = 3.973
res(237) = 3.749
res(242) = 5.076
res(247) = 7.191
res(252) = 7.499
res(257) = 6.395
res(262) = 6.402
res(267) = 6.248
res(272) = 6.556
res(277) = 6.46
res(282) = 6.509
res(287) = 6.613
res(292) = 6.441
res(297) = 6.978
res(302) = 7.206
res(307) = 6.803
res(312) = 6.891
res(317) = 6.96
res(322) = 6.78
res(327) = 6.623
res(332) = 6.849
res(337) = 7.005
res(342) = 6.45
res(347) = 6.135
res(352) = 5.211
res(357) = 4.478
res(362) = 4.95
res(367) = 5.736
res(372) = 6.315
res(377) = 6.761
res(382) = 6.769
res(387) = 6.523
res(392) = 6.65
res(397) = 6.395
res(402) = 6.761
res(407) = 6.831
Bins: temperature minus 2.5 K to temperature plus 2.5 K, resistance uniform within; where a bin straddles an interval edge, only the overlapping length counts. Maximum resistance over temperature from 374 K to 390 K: 6.769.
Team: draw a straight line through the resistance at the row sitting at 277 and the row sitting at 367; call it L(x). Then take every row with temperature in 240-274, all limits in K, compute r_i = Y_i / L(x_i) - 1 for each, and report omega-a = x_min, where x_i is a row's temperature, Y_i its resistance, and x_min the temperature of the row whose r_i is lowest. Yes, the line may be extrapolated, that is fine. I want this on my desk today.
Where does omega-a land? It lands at 242 K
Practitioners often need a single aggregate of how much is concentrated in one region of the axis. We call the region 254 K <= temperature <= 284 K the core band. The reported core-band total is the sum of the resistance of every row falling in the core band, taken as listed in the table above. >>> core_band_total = 38.6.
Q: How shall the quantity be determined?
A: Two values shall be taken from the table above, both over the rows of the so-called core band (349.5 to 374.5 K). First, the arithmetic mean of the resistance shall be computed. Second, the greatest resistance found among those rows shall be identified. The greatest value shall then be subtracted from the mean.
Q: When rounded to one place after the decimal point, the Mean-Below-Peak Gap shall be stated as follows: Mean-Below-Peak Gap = -1.0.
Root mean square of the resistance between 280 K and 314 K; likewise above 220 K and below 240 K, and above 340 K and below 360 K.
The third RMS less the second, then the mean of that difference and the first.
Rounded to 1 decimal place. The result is 3.8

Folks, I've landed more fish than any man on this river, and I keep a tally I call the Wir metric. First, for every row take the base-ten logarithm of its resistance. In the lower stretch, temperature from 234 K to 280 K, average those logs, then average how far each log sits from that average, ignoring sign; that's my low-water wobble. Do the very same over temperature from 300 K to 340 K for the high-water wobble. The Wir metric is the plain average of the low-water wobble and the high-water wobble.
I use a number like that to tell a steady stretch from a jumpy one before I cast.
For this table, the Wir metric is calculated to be 0.036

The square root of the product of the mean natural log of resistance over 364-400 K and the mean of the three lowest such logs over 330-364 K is 1.72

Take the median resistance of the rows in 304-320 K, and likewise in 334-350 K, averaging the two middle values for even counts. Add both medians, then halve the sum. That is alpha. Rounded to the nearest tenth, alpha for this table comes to 6.7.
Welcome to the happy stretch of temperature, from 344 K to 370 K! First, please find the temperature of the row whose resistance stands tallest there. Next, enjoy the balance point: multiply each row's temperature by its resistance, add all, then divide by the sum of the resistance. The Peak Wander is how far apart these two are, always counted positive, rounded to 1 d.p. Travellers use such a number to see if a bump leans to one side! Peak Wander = 9.8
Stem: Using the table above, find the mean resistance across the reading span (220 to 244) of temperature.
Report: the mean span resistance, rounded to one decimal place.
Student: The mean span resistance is 4.8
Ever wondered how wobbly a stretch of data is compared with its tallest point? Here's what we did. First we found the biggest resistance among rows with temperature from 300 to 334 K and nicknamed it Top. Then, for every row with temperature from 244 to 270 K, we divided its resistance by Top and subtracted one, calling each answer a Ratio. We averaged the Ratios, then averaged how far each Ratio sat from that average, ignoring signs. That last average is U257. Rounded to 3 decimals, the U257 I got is 0.066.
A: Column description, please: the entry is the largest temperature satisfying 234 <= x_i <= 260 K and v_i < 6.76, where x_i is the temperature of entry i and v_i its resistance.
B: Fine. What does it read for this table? 257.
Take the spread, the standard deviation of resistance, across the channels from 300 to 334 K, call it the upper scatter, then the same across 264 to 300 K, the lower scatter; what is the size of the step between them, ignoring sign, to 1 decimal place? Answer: 0.0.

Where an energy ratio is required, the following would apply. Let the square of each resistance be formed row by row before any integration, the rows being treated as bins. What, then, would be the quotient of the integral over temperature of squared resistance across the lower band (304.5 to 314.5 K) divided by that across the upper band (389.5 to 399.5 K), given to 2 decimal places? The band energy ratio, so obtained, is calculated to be 1.10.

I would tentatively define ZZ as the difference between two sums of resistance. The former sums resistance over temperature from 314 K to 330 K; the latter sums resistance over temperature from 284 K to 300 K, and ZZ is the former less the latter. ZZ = 0.33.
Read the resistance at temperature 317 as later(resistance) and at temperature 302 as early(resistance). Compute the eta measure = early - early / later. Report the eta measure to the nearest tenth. 6.2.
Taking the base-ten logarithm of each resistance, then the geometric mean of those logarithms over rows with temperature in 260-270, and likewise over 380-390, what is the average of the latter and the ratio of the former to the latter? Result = 0.90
